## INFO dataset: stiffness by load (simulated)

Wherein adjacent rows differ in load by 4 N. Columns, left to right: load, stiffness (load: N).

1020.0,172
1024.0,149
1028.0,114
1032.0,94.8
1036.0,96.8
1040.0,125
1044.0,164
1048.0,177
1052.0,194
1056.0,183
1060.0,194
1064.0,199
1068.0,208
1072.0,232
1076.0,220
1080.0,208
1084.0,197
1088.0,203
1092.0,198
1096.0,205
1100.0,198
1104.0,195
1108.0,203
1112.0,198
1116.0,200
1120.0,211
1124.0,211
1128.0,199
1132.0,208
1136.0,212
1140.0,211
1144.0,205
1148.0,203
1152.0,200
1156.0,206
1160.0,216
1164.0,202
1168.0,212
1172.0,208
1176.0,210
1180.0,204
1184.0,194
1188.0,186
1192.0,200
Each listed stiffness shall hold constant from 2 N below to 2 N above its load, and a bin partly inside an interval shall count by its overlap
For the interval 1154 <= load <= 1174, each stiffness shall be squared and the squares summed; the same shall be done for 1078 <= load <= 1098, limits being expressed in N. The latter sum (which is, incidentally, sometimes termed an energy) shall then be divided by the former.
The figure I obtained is 0.94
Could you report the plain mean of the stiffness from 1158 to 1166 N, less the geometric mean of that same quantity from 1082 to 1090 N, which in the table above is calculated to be 9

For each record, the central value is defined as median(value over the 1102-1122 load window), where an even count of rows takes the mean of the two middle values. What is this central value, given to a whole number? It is 200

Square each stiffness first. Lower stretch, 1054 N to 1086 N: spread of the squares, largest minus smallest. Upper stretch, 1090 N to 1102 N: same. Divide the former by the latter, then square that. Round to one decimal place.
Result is 52.0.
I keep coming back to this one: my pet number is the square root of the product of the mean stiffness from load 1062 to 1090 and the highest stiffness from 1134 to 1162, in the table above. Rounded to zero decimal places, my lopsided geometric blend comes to 213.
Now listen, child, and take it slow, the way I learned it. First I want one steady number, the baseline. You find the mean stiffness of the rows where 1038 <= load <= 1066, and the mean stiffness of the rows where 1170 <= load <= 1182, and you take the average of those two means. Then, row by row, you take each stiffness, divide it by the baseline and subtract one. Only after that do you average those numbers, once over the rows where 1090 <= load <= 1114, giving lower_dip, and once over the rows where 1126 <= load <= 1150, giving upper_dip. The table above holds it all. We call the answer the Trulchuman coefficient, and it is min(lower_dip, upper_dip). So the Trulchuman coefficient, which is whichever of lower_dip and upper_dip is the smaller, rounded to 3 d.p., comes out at 0.039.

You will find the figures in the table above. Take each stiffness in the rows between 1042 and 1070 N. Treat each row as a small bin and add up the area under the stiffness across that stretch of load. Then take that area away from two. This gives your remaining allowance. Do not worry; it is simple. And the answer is -5274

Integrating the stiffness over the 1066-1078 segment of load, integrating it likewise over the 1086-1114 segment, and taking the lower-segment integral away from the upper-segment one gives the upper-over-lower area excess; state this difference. 2960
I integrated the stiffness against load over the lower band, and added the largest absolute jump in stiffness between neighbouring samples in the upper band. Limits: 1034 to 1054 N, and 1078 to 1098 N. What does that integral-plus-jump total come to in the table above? 3038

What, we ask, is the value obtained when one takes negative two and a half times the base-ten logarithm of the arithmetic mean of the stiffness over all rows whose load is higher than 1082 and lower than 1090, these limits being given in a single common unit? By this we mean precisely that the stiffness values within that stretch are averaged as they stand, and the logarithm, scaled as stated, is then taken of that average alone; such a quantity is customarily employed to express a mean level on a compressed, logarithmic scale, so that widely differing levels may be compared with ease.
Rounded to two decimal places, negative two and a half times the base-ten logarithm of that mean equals -5.75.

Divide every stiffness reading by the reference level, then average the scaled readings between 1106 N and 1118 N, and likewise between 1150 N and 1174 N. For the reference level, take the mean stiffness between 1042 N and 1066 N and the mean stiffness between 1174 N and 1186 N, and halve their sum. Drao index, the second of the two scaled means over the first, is 1.03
